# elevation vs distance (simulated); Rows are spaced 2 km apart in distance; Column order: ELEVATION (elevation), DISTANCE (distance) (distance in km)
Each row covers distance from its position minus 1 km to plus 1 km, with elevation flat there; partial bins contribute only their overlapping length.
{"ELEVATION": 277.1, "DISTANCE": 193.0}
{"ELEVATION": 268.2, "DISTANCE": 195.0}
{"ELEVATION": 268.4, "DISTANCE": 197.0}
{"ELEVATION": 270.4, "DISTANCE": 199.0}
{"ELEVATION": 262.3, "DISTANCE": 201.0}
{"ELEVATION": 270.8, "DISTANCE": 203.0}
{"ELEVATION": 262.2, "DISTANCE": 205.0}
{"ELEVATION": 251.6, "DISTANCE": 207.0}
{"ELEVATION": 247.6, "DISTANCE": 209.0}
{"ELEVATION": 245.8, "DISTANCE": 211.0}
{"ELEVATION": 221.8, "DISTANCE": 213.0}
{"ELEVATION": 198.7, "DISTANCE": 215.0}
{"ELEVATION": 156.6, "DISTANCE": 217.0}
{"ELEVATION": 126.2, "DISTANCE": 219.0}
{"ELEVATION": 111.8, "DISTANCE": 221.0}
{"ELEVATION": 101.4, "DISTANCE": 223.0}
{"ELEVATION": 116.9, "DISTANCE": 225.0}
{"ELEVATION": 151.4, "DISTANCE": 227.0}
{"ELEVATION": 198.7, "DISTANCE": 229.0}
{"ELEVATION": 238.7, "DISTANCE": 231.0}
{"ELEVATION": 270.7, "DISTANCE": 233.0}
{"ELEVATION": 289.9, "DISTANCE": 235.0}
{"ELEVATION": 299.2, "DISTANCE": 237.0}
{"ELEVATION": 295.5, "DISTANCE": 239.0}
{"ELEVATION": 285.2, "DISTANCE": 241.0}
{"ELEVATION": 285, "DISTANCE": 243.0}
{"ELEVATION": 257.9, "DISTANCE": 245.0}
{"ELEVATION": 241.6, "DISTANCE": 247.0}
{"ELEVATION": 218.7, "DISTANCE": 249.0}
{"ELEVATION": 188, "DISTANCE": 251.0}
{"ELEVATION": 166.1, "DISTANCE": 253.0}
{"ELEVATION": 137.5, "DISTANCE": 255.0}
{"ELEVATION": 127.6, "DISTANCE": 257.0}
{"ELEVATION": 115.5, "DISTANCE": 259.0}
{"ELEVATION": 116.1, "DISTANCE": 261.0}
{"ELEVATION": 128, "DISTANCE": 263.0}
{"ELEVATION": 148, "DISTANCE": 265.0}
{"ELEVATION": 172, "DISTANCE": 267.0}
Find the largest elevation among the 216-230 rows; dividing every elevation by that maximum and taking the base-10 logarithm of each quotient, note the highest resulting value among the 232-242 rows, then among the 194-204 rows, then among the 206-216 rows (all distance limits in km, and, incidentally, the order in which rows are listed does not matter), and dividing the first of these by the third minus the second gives -5.6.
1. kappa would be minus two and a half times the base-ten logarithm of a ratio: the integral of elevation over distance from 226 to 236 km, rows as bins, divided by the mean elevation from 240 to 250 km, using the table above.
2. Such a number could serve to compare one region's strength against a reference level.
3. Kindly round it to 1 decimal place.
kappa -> -2.4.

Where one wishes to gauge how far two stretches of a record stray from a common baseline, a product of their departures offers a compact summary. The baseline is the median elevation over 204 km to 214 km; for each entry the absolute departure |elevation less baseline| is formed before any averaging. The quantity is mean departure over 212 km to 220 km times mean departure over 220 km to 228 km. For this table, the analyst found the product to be 9132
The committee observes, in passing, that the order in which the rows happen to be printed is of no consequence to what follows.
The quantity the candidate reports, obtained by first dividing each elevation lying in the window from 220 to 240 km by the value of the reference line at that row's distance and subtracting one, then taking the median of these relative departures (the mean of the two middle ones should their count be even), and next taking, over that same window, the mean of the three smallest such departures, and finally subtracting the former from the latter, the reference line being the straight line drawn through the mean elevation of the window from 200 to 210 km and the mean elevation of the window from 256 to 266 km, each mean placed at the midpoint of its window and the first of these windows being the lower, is -0.59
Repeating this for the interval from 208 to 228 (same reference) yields -0.20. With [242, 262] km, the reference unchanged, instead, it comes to -0.28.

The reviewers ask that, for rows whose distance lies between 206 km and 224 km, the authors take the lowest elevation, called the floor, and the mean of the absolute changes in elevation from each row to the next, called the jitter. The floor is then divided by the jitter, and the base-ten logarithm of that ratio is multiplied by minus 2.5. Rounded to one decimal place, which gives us -1.8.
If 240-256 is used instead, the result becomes -2.0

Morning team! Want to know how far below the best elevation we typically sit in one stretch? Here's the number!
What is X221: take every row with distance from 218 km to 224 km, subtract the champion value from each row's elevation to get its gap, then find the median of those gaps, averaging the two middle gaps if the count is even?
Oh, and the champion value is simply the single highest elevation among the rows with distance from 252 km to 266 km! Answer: -54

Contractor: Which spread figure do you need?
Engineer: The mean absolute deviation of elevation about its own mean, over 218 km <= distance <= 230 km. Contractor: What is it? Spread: 27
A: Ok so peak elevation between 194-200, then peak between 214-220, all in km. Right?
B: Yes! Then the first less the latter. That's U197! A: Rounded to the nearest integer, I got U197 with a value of 72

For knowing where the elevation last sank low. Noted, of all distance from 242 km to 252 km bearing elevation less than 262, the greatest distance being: 251.0 km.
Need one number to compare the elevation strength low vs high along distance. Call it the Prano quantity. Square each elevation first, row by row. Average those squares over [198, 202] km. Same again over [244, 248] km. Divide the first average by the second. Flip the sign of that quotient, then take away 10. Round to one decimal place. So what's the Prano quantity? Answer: -11.1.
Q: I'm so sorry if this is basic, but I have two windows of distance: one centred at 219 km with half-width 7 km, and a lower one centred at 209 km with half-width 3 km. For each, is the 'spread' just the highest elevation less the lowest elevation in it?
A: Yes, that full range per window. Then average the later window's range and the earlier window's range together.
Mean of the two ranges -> 63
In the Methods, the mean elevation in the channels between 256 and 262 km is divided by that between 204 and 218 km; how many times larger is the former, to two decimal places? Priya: 0.53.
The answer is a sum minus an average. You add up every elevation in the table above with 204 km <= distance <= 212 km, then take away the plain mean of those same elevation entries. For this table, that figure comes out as 755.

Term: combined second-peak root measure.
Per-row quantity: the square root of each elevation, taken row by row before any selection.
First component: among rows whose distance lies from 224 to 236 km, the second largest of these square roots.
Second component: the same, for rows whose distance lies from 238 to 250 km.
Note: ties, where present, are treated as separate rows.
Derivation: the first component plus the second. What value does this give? 33.3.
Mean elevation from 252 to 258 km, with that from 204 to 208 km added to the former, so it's 401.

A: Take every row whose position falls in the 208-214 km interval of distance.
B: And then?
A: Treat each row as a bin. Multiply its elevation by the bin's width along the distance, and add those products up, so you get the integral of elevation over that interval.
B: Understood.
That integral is 1430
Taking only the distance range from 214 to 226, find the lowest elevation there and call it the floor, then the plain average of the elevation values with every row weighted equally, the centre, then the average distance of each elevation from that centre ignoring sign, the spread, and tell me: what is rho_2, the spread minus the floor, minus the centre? -208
